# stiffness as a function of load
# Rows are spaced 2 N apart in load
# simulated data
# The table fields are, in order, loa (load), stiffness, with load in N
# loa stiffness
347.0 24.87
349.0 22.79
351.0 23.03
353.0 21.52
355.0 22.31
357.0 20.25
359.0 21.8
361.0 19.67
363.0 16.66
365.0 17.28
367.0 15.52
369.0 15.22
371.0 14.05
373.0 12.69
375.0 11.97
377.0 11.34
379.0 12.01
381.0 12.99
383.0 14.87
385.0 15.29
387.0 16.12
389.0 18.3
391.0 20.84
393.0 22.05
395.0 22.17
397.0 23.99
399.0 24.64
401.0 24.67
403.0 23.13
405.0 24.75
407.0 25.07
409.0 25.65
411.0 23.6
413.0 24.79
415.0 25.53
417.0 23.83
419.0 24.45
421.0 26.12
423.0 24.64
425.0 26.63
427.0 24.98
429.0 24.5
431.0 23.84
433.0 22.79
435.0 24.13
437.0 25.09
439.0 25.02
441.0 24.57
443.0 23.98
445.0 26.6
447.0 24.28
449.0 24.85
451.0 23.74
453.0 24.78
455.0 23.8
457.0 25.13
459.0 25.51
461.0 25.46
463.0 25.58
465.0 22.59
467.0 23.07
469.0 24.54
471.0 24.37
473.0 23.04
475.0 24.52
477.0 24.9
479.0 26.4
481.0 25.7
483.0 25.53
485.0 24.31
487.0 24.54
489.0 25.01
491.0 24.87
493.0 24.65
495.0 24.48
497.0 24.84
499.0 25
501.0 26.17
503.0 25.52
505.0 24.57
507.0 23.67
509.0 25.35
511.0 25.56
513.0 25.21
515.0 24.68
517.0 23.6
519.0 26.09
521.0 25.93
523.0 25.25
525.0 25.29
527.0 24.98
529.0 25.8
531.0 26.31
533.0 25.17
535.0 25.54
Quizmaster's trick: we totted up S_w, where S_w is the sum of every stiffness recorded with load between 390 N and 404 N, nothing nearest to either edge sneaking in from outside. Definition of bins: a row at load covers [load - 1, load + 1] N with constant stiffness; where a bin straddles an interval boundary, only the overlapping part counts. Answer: 161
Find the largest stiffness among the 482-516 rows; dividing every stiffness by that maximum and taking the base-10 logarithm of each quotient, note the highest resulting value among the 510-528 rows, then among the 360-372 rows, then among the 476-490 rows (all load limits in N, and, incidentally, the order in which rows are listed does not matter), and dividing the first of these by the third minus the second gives -0.010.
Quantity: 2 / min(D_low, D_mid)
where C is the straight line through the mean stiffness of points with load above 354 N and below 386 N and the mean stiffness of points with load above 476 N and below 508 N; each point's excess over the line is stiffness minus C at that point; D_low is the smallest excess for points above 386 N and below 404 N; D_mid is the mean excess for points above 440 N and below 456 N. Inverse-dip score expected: -1.95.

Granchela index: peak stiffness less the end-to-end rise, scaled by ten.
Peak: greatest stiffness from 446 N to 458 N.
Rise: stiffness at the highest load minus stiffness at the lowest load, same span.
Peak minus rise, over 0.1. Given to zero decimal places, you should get 243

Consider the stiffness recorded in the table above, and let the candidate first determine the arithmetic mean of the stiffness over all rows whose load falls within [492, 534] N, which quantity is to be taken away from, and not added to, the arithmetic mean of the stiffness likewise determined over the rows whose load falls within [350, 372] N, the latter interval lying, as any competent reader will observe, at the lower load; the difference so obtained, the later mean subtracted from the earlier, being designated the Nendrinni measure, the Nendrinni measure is -6.3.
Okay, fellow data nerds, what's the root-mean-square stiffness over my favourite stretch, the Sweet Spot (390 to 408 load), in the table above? 23.5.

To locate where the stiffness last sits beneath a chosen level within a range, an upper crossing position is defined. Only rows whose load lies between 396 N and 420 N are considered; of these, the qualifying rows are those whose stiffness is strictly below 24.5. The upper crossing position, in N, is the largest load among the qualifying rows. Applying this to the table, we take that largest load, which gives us 419.0 N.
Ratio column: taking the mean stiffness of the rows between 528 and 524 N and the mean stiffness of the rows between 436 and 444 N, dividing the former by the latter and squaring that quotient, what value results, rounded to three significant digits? 1.04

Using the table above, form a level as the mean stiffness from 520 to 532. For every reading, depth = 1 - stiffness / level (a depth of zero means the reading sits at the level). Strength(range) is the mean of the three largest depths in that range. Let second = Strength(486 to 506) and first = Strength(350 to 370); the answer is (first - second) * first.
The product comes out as 0.13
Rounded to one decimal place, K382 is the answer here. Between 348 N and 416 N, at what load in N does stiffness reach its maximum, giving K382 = 409.0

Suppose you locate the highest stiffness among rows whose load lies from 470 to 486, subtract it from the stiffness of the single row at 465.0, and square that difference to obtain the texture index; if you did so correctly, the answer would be 15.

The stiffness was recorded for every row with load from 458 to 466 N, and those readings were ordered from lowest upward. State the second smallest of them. 25.46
